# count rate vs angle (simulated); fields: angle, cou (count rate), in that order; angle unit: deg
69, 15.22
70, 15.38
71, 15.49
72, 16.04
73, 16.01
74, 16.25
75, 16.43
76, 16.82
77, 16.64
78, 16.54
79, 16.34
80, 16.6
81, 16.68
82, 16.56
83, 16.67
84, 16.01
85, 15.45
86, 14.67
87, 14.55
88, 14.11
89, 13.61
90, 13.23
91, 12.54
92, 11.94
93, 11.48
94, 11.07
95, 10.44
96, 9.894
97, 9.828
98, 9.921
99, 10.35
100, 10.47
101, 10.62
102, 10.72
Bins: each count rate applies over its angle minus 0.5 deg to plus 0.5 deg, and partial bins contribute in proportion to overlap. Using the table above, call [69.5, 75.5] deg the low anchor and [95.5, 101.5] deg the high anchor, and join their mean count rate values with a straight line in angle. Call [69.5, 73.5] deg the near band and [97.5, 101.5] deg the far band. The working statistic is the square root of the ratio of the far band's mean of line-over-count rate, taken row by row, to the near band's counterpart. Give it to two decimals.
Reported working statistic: 0.97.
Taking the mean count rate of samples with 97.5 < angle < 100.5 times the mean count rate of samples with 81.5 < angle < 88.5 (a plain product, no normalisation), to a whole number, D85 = 158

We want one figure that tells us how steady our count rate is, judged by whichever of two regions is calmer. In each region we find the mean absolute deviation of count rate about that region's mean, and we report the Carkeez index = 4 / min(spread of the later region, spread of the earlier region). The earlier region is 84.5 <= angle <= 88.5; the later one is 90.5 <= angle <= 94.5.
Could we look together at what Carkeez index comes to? 10.6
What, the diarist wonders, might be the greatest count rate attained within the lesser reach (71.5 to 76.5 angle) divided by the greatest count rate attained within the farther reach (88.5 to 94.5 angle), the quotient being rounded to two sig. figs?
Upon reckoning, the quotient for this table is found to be 1.2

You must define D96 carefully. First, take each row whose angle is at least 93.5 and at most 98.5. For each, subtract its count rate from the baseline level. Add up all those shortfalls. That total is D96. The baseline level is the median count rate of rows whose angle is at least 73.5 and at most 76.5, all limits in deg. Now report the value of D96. 31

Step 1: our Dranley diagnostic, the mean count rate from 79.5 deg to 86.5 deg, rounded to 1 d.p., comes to 16.1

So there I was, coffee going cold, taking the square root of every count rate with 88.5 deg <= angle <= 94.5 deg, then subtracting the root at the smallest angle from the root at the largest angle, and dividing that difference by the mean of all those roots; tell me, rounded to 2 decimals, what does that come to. -0.10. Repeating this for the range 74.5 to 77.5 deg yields 0.01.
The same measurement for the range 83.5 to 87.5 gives -0.05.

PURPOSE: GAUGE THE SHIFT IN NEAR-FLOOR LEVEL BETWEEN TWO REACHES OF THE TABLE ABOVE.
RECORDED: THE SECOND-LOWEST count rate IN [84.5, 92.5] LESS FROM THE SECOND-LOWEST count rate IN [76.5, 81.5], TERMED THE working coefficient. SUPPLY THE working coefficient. 4.0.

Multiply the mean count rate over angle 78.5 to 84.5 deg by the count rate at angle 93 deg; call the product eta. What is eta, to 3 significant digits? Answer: 189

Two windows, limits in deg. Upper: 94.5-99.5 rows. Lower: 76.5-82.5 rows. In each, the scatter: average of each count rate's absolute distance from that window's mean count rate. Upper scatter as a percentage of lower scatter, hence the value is 308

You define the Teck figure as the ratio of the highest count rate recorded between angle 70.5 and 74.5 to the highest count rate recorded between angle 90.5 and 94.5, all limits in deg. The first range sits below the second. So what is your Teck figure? 1.30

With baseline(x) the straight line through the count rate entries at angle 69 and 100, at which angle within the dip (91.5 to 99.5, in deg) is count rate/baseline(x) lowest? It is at 96 deg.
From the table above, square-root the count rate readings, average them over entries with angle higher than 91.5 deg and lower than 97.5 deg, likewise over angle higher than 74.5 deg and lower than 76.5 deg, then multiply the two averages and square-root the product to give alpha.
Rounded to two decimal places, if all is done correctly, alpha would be 3.66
